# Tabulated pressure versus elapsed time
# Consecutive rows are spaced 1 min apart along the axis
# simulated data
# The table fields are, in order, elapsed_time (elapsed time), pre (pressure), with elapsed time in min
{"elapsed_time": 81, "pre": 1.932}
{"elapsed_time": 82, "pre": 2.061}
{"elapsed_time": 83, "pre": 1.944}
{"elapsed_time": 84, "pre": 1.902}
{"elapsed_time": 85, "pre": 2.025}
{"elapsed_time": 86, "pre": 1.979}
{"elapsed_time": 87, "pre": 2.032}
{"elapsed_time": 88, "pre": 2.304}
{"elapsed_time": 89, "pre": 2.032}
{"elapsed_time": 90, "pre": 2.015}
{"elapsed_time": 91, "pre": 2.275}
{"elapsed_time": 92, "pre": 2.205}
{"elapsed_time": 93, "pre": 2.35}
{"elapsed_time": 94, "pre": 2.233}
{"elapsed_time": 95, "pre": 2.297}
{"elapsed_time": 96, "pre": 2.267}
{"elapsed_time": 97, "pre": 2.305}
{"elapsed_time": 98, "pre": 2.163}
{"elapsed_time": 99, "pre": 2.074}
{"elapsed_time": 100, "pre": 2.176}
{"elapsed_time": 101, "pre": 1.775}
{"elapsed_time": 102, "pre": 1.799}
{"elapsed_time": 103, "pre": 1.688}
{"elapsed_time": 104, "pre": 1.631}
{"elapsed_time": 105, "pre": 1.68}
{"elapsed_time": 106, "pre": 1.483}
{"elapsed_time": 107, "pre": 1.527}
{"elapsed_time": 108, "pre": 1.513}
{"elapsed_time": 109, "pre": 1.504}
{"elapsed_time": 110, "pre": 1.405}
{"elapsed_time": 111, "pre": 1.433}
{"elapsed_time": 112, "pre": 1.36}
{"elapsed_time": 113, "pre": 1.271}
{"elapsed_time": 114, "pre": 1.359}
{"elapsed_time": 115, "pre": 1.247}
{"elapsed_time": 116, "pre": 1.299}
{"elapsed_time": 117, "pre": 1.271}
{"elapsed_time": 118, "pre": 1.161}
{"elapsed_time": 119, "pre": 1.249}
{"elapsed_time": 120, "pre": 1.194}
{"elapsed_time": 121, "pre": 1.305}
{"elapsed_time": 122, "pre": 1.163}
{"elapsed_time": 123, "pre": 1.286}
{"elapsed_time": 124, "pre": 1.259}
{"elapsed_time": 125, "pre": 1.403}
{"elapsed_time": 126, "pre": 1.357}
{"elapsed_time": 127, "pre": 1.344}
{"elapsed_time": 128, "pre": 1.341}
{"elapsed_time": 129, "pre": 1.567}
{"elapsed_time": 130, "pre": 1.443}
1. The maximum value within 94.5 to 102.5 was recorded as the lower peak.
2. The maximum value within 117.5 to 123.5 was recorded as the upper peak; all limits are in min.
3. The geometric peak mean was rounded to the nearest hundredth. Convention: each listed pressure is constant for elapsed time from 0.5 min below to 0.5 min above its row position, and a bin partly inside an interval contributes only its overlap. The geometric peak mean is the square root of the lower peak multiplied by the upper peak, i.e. 1.73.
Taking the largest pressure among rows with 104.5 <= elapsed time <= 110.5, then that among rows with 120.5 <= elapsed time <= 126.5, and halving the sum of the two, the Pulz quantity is 1.5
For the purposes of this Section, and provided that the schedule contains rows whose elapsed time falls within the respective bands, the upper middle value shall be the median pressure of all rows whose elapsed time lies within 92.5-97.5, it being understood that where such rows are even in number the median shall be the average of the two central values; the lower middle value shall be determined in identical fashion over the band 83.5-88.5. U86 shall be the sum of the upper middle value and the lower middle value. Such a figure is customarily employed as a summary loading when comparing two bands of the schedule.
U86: 4.3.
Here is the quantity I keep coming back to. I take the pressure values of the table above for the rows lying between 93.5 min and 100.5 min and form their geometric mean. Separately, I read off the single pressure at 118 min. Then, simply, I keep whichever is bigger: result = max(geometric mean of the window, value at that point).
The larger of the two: 2.22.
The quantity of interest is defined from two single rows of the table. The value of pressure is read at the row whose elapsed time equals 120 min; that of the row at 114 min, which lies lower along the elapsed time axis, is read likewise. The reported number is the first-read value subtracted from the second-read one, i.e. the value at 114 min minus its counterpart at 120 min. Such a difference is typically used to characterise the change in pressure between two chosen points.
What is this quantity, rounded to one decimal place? 0.2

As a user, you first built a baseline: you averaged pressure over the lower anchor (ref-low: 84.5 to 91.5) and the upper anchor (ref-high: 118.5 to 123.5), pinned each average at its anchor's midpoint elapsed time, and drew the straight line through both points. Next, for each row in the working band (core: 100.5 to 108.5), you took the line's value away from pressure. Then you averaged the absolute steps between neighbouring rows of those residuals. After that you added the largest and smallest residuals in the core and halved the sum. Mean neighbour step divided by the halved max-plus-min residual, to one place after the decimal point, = -1.8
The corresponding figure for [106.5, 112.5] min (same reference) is -0.5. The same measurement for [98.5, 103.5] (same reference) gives 0.9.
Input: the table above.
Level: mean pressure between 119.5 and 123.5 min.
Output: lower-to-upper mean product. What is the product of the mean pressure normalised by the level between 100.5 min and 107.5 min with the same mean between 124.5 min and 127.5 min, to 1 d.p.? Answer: 1.5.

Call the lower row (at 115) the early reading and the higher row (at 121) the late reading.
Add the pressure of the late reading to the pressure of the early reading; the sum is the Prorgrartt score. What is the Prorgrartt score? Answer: 2.6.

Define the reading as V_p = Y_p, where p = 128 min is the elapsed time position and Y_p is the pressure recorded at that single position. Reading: 1.341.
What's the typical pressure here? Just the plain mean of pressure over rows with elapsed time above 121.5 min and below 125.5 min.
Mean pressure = 1.28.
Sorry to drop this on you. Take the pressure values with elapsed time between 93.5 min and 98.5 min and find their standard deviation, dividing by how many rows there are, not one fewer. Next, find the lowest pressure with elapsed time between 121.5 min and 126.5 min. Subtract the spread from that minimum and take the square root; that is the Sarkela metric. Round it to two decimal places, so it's 1.05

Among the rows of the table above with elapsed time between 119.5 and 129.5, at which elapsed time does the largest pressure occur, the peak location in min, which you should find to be 129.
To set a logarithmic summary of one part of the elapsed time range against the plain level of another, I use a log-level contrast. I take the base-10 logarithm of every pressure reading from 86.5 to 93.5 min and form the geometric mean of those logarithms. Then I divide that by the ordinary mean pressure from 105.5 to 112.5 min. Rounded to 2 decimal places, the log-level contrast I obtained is 0.23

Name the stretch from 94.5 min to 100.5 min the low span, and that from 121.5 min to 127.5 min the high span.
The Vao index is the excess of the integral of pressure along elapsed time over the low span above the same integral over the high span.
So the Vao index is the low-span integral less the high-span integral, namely 5.5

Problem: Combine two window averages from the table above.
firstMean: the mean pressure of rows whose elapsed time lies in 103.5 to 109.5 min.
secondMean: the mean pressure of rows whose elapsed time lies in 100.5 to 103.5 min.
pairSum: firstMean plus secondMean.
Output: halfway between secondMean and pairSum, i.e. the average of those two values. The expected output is 2.5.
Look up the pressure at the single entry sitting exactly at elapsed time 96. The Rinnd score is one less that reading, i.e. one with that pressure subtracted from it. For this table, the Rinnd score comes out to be -1.27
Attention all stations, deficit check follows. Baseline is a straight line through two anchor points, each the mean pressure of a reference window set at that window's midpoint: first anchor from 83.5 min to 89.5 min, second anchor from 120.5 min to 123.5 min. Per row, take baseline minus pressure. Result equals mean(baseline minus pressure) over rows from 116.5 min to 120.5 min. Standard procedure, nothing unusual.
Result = 0.11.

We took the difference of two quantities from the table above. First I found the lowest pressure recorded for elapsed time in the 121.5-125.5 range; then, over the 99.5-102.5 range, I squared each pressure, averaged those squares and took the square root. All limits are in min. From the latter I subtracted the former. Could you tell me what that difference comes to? 0.76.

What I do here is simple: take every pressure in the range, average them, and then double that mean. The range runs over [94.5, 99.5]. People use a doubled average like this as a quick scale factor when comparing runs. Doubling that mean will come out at 4.4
